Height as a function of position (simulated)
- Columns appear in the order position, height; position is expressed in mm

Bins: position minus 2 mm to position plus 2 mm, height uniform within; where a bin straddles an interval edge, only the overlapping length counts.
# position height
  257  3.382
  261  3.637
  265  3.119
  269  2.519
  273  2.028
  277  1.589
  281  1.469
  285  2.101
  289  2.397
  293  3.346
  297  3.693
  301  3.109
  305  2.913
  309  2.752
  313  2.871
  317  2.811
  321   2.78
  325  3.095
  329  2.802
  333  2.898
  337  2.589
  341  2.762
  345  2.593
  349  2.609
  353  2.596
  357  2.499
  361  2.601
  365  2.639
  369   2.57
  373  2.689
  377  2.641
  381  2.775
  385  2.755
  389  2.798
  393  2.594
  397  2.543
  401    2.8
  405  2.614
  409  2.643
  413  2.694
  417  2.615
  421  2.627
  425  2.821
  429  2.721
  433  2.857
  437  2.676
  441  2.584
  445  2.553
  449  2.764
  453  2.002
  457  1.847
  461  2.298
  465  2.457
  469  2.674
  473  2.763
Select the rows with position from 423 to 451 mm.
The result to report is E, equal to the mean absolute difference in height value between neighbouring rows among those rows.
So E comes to 0.13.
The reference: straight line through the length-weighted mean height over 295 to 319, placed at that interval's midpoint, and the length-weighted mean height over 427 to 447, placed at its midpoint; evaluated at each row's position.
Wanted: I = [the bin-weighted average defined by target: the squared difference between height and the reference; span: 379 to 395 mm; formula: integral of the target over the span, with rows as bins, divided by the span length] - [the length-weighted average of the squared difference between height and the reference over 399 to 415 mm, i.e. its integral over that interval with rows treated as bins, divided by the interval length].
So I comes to 0.002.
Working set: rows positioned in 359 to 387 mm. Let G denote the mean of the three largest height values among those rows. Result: 2.74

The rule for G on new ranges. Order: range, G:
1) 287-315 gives 3.38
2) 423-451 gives 2.81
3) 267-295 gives 2.75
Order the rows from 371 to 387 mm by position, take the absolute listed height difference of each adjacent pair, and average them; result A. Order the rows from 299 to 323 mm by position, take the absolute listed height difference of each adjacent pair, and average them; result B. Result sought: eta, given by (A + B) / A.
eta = 2.7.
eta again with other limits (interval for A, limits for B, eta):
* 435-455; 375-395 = 1.4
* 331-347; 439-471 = 2.3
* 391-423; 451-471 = 3.6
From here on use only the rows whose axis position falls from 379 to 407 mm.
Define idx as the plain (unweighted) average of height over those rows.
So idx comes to 2.70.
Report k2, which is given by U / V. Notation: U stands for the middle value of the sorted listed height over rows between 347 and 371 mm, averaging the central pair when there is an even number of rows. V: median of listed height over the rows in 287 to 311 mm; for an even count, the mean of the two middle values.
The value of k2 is 0.86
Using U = 2.60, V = 3.0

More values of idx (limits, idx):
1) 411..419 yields 2.65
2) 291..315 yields 3.11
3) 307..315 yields 2.81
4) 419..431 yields 2.72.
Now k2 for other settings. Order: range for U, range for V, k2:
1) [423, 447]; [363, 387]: 1.01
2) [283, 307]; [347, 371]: 1.16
